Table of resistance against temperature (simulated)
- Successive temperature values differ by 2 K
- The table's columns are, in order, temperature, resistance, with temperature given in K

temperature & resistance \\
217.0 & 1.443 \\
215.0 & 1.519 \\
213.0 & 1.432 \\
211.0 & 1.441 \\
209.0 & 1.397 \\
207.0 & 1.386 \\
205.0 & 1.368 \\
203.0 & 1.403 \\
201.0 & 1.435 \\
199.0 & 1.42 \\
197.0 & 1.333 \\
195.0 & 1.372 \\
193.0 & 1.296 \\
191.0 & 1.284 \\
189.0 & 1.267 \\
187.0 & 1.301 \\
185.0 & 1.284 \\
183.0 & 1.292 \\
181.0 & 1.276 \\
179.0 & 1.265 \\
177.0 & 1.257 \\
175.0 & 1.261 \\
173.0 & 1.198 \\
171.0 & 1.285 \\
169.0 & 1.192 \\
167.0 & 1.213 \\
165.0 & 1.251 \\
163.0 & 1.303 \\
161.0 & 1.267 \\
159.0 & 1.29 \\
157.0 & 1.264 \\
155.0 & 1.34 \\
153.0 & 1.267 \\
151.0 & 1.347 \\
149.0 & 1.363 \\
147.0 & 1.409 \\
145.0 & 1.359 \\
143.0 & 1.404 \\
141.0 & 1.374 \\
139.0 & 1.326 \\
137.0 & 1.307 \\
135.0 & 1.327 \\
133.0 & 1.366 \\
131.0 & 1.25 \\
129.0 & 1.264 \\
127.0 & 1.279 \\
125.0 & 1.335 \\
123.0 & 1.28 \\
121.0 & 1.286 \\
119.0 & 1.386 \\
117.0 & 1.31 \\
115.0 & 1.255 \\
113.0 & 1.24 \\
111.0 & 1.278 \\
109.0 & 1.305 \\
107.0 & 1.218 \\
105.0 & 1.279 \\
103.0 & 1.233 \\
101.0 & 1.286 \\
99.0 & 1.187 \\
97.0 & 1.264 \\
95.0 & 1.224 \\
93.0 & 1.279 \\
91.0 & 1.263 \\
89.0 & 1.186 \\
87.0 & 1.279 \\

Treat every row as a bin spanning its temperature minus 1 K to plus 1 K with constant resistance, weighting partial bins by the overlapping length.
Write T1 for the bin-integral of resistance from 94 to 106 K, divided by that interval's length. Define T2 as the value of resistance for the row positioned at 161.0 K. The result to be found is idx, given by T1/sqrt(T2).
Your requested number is 1.11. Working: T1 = 1.25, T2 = 1.267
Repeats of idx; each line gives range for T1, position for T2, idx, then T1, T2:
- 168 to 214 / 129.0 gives 1.18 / 1.32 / 1.264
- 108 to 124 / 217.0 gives 1.08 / 1.29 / 1.443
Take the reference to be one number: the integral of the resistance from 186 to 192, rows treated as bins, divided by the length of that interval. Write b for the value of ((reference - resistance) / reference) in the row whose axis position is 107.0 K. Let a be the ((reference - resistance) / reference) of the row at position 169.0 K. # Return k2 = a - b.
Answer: 0.02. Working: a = 0.07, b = 0.05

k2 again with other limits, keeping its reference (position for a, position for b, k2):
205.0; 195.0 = 0.00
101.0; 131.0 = -0.03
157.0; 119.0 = 0.10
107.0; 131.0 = 0.02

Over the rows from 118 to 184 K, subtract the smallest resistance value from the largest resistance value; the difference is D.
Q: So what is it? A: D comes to 0.22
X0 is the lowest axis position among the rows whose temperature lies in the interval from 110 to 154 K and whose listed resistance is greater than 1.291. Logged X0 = 117.0 K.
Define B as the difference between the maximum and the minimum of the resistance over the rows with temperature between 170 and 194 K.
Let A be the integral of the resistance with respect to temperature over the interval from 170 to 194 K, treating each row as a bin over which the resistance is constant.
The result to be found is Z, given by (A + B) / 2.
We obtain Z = 15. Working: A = 31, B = 0.10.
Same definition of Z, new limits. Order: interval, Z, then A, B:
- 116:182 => 43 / 86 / 0.22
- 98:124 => 17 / 33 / 0.20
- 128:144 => 11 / 21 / 0.15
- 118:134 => 11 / 21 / 0.14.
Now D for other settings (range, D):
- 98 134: 0.20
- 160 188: 0.11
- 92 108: 0.10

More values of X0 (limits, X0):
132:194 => 133.0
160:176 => 163.0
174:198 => 183.0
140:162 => 141.0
